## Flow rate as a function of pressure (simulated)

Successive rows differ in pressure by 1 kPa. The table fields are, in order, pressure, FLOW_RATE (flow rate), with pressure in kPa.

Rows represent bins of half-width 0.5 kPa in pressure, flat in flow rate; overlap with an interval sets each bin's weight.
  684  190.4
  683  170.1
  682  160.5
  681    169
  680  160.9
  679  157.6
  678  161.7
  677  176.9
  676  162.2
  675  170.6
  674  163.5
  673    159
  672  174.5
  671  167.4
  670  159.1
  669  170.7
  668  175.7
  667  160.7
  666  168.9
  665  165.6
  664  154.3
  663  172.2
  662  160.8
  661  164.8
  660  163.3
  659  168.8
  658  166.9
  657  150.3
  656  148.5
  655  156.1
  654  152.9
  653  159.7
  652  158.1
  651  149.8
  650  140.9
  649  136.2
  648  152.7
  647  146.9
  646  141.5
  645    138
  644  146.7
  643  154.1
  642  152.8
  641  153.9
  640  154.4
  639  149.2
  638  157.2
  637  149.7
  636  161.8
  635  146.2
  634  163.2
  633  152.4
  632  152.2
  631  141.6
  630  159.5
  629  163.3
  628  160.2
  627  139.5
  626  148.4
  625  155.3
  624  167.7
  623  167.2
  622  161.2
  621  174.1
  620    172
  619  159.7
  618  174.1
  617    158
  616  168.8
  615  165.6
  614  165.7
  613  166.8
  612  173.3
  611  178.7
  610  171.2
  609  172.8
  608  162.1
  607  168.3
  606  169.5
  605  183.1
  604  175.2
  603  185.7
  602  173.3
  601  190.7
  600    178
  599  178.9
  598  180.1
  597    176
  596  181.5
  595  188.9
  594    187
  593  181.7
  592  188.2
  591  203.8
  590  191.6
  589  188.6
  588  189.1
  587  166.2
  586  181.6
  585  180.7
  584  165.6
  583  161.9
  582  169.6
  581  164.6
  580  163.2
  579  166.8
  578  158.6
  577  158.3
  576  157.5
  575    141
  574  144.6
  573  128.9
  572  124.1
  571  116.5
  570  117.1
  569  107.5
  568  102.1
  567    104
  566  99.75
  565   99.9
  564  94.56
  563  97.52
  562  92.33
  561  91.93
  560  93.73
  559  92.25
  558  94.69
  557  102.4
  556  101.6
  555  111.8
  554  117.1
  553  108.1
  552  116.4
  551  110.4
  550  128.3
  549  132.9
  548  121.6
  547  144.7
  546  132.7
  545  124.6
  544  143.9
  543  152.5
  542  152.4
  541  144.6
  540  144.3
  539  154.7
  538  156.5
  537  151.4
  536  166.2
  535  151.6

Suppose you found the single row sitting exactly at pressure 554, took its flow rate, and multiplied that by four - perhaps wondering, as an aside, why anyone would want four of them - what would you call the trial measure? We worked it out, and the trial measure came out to 468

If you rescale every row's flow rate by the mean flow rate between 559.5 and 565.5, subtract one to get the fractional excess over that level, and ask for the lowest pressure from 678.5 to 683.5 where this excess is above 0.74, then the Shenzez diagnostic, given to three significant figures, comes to 681 kPa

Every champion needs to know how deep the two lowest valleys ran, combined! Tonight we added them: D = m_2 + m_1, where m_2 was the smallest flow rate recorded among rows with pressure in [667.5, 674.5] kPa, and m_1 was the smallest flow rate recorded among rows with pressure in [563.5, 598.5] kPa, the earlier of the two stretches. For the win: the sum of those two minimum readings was 254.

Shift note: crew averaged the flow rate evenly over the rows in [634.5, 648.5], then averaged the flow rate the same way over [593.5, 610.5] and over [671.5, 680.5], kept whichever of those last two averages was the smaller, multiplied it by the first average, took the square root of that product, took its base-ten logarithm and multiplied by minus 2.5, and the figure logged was -5.494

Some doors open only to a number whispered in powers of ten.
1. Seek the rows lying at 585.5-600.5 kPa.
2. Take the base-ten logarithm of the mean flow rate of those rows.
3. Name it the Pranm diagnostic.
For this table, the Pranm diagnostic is 2.27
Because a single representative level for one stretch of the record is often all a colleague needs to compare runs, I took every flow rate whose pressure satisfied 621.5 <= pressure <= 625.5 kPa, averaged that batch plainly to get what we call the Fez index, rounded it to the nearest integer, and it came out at 163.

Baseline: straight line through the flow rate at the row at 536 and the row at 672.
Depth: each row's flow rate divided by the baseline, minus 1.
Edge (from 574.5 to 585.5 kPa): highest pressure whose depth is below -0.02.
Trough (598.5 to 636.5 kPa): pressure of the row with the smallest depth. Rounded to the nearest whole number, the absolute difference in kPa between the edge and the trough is 43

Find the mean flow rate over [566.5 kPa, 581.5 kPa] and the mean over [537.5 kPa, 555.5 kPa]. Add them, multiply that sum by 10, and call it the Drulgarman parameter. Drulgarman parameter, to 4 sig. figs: 2702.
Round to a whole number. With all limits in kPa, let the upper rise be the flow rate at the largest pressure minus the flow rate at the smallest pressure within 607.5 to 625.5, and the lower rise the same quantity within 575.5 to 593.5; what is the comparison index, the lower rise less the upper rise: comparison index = 31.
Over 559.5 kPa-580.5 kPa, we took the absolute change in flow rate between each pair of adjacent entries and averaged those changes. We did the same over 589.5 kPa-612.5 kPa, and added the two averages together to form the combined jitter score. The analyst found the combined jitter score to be 13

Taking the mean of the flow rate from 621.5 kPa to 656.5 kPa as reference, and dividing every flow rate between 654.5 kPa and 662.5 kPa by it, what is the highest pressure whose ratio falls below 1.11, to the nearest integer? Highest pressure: 662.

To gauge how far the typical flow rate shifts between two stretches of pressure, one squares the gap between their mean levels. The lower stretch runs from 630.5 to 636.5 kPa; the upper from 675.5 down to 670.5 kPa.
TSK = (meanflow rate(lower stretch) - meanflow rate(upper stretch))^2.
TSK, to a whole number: 199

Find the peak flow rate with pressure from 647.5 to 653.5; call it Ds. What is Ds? 159.7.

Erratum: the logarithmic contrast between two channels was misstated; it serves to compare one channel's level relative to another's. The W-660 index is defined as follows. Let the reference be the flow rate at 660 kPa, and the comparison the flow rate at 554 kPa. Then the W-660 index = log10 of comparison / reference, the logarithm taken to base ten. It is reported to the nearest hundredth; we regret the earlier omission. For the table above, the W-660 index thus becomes -0.14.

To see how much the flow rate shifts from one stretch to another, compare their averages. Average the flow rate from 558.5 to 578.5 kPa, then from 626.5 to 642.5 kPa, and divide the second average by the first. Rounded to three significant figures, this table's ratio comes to 1.32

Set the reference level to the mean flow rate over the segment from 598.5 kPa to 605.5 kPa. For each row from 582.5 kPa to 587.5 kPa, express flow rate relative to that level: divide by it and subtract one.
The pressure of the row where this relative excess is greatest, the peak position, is 586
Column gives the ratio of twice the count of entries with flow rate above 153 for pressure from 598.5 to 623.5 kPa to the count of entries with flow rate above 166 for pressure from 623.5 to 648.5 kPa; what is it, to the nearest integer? 50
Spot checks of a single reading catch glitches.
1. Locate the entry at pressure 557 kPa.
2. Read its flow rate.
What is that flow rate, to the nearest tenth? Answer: 102.4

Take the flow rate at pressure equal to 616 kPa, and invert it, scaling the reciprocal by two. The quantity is 0.0118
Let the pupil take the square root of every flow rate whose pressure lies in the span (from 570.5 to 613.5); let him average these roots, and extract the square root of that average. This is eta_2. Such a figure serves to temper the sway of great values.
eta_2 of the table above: 3.61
